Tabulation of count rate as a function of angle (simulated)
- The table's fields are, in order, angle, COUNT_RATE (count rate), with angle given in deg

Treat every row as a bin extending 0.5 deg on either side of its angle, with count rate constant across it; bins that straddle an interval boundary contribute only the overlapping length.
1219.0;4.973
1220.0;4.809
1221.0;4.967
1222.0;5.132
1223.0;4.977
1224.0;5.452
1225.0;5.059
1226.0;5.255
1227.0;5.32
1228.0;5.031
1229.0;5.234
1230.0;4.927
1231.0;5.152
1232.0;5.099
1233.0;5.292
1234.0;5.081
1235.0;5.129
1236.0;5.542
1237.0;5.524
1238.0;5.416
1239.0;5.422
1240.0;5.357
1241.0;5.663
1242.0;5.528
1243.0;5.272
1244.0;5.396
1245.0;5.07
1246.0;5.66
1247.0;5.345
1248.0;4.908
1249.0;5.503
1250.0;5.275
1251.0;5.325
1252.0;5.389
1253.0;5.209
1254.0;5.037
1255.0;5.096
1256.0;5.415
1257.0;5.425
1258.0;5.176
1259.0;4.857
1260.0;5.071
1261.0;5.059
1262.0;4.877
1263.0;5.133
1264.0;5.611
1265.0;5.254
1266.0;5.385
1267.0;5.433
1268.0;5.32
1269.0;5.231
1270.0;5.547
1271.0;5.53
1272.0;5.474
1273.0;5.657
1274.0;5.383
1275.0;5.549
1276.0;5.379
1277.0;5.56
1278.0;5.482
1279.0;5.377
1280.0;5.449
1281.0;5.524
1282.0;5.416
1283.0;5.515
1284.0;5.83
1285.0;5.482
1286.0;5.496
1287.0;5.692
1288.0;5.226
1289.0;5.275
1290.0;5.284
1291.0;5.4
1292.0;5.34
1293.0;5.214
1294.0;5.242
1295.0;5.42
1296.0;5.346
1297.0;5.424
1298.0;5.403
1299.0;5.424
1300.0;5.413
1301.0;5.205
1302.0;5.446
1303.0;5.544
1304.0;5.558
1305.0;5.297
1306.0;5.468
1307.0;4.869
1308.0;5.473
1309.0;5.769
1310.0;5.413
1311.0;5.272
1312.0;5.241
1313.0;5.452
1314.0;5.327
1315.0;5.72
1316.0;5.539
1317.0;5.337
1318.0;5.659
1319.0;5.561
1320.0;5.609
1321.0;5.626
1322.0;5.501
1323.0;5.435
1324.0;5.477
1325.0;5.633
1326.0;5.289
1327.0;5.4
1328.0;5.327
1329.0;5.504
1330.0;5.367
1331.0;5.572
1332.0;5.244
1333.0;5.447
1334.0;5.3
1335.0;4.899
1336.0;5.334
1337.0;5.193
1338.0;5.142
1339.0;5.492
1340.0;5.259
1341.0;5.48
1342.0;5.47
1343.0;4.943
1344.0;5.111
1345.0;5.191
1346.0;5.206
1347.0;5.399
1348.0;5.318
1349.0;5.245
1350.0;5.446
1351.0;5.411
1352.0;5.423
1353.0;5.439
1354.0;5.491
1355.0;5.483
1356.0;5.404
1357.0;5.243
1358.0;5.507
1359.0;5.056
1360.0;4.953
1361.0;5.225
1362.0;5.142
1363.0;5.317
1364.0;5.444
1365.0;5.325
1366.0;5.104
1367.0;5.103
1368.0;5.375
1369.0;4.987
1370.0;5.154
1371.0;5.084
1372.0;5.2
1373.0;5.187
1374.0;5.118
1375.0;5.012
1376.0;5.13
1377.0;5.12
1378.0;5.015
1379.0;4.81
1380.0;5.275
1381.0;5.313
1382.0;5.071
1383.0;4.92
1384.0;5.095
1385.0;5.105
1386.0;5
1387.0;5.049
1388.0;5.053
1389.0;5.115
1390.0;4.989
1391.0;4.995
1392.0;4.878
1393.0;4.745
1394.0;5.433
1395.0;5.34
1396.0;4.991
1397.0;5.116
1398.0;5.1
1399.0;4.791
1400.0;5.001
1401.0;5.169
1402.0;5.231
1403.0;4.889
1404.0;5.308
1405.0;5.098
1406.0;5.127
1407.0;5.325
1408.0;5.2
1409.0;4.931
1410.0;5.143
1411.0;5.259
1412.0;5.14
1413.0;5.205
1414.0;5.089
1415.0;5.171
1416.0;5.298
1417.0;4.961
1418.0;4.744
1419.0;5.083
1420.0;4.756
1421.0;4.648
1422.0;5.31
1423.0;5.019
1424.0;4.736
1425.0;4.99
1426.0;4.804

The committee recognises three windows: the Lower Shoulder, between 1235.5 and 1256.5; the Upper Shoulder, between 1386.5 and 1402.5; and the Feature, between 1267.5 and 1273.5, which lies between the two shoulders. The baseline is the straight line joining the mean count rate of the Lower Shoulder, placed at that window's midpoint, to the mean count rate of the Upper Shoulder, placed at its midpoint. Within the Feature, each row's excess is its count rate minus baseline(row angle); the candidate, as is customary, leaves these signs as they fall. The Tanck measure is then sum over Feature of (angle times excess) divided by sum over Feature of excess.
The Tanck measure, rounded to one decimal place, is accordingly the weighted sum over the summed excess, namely 1271.8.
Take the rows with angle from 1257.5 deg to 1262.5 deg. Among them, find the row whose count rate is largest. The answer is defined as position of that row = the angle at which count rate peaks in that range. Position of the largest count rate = 1258.0 deg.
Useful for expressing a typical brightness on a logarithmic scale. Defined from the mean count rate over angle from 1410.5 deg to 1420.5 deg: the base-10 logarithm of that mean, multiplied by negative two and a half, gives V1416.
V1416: -1.76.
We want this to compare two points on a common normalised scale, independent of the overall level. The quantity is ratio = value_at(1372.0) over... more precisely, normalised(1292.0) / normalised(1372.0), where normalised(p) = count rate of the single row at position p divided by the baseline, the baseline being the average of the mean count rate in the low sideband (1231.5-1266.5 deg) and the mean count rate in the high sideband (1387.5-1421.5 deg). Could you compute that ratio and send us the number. 1.03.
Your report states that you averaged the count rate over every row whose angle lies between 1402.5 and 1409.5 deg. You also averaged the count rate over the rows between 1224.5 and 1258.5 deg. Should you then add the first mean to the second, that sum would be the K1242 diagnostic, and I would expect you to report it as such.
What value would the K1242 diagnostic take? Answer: 10.4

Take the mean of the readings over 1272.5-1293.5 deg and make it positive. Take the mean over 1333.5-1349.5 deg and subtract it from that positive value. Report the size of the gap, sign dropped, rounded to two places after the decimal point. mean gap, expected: 0.20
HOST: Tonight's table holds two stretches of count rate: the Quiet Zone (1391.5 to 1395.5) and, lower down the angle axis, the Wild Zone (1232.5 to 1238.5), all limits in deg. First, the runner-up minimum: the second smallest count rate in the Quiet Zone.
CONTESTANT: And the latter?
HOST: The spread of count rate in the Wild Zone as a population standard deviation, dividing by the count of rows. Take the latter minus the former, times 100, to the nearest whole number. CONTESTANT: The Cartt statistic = -470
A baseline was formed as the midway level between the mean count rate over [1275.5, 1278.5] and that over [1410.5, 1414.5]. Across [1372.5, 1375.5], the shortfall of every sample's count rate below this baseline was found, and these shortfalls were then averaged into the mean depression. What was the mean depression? 0.22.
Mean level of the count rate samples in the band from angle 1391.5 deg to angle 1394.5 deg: 5.02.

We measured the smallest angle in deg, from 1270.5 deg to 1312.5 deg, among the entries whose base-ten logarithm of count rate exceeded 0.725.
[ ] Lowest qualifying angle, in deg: 1271.0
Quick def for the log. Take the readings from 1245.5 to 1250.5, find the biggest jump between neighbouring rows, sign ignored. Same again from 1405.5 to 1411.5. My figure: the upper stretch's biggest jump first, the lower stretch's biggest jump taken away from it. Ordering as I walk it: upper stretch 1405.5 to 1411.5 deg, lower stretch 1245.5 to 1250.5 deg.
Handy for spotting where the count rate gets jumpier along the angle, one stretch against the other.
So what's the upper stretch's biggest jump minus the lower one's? -0.33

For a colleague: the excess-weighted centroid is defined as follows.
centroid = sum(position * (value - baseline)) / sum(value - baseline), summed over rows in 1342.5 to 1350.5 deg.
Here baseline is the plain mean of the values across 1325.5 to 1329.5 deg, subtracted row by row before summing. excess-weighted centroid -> 1344.5 deg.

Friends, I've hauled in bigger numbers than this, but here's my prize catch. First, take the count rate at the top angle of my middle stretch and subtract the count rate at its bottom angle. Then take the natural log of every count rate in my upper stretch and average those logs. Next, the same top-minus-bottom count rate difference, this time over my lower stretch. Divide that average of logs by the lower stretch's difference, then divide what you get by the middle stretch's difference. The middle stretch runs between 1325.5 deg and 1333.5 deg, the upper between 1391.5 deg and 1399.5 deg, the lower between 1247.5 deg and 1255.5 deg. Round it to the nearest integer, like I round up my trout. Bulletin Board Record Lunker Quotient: 54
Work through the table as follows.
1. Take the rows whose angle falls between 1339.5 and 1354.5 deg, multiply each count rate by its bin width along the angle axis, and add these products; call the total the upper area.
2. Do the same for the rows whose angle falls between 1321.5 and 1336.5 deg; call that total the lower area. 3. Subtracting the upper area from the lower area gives 0.9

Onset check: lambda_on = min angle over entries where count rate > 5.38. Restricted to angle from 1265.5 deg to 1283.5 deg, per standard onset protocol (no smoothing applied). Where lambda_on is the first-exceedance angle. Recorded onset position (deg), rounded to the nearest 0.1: 1266.0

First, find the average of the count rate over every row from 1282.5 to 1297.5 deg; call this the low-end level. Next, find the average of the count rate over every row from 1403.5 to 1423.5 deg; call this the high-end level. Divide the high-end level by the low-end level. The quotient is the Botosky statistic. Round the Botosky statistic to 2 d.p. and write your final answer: 0.94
